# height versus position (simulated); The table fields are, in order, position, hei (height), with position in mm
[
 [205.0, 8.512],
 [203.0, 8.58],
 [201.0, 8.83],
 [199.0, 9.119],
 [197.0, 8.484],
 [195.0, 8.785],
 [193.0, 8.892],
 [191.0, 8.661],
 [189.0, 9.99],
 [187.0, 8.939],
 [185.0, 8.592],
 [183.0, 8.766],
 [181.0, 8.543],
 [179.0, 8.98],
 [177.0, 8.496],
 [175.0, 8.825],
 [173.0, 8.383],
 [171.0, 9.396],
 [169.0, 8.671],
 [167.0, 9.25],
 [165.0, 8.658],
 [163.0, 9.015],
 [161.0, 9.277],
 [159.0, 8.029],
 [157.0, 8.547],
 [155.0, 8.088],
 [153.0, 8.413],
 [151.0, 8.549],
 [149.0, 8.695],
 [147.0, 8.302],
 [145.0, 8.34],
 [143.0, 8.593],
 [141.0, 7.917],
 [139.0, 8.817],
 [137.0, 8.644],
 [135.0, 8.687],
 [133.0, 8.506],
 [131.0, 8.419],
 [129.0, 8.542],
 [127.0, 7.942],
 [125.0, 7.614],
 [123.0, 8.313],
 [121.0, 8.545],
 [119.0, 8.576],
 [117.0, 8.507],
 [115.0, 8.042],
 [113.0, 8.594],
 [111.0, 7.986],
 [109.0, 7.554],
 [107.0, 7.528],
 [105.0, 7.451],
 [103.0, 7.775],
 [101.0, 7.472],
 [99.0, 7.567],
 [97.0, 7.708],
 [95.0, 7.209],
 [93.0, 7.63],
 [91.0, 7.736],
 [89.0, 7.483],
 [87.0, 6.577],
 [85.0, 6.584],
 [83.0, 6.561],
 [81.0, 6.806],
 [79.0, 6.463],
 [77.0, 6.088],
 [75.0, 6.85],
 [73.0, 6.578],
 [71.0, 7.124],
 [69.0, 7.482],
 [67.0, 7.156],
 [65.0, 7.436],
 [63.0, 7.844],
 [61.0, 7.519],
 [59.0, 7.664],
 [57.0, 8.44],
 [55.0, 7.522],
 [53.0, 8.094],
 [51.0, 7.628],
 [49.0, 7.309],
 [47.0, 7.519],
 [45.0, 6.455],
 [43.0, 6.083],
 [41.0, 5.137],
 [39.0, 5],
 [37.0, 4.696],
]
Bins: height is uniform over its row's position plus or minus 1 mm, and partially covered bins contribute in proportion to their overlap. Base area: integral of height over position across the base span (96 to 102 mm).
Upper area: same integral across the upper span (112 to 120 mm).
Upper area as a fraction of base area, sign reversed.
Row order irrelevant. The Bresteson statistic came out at -1.48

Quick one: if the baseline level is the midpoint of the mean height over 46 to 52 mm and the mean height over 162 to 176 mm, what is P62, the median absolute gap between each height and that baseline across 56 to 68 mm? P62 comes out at 0.59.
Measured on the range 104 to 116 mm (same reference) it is 0.52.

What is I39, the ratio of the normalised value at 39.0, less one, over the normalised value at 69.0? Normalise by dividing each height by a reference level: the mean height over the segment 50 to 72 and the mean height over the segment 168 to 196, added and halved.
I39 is -0.43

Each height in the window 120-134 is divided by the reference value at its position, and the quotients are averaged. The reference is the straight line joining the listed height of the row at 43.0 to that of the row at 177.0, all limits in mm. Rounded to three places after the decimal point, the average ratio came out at 1.089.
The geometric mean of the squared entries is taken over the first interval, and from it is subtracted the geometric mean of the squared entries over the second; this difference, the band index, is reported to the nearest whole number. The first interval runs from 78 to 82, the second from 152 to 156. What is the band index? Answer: -24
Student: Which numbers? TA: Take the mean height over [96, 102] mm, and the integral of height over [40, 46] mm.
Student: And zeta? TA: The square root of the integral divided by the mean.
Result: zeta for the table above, 2.16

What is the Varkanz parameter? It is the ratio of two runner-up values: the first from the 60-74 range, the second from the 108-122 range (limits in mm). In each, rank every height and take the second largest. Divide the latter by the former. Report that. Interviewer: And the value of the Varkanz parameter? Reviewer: 1.14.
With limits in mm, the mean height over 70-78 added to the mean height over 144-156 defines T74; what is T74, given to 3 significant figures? 15.1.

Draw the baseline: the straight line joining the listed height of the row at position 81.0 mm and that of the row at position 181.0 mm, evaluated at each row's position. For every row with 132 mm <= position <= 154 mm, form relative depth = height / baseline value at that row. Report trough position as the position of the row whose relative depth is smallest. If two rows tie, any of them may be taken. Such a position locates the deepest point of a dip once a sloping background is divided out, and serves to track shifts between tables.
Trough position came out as 141.0 mm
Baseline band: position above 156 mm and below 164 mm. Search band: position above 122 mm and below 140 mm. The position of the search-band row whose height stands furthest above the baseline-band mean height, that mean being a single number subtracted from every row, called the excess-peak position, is 139.0 mm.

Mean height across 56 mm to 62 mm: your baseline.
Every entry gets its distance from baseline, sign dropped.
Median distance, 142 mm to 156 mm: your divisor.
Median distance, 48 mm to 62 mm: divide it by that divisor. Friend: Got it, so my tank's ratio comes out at 0.65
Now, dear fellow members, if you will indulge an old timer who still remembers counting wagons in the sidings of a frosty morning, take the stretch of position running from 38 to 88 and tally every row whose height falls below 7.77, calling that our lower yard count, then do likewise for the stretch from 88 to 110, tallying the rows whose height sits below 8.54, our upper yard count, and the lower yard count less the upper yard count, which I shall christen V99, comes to 11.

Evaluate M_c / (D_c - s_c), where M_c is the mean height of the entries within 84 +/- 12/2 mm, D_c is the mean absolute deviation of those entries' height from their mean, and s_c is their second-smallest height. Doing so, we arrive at -1.07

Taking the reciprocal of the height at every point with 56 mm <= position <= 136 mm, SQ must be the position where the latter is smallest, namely 135.0 mm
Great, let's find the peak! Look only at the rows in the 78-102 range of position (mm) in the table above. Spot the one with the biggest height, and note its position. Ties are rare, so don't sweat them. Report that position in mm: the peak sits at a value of 91.0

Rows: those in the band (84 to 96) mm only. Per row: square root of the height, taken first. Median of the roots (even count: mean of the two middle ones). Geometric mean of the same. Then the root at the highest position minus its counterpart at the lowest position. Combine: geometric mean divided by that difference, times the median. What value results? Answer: 61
